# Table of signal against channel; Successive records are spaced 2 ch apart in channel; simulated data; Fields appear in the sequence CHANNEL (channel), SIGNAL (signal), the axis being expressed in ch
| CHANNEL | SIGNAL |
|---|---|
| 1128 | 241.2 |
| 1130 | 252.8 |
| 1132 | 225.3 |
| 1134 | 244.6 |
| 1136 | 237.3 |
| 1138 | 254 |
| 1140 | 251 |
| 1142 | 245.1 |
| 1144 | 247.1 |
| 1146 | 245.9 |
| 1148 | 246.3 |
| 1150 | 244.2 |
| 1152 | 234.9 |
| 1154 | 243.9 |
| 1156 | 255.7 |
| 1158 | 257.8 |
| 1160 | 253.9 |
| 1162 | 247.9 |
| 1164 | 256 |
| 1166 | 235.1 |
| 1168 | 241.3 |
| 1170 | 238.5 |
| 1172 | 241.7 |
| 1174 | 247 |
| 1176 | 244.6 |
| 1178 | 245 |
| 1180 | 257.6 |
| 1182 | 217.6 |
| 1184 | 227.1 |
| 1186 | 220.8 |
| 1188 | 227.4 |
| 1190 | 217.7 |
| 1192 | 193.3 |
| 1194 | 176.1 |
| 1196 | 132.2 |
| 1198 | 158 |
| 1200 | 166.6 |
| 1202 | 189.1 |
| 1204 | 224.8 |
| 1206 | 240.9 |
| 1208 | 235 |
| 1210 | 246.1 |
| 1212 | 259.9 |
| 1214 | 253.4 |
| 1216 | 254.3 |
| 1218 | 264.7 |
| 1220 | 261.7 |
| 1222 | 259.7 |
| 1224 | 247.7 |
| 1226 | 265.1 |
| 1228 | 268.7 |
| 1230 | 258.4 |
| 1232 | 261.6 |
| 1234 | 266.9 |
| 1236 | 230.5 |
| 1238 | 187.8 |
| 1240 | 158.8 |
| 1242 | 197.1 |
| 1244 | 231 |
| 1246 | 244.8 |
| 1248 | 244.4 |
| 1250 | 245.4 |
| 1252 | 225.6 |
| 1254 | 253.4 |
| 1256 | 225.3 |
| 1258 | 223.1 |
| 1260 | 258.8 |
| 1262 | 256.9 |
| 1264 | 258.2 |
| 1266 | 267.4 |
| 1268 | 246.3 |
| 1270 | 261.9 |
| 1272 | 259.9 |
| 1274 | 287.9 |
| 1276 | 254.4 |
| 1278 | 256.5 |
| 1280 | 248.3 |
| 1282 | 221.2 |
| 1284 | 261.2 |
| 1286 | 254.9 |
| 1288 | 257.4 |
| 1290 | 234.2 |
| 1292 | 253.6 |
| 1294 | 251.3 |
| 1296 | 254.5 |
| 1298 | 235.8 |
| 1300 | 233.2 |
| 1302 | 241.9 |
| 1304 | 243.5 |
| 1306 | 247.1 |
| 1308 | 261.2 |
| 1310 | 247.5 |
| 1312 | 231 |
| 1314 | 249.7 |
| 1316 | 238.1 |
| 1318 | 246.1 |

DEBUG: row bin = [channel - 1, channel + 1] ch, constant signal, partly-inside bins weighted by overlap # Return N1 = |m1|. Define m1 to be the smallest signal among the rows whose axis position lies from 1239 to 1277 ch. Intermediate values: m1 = 158.8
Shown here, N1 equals 159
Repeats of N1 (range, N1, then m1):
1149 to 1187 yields 218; 217.6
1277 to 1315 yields 221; 221.2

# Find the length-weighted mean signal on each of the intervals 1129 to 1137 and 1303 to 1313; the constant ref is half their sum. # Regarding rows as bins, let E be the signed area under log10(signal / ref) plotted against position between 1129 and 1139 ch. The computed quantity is -0.01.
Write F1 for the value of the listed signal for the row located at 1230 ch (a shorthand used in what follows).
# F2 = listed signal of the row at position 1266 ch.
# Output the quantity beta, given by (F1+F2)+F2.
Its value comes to 793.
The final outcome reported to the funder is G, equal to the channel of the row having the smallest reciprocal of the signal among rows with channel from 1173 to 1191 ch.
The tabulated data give 1180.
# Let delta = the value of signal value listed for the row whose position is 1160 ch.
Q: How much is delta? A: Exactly 253.9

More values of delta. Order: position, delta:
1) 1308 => 261.2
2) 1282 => 221.2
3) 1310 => 247.5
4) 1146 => 245.9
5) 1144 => 247.1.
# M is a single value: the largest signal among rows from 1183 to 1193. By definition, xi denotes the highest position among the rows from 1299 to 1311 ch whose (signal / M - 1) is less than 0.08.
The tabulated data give 1304 ch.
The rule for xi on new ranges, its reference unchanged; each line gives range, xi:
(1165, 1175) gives 1172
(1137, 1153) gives 1152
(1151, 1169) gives 1168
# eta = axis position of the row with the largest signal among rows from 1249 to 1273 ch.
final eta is 1266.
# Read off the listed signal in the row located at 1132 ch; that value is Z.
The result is 225.3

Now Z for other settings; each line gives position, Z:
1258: 223.1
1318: 246.1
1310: 247.5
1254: 253.4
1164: 256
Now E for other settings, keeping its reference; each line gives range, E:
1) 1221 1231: 0.29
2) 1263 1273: 0.27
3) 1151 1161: 0.11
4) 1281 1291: 0.04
